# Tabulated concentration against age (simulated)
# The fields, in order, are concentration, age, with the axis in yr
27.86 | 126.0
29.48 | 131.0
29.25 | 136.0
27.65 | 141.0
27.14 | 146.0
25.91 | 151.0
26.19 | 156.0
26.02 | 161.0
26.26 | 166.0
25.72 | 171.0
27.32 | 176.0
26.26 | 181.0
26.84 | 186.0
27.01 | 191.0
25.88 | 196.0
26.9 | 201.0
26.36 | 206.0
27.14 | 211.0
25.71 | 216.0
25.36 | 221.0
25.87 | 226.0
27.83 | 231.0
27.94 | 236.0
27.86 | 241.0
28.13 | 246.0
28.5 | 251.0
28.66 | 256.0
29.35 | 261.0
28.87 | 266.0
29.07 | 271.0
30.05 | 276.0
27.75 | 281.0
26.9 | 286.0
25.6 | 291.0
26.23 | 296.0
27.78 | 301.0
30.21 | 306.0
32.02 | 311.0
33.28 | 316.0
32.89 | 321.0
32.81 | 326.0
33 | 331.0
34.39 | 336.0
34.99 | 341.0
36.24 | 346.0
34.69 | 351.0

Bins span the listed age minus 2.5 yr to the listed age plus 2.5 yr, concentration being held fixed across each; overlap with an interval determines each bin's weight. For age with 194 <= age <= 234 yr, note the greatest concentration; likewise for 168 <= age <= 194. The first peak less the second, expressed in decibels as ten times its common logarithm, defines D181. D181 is -3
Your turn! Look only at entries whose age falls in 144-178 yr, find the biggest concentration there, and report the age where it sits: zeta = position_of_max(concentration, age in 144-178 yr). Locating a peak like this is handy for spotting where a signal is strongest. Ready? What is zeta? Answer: 176.0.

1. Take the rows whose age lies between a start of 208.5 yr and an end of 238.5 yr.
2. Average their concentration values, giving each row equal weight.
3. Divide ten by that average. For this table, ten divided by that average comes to 0.375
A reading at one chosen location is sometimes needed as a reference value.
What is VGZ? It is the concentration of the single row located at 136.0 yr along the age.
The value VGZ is 29.25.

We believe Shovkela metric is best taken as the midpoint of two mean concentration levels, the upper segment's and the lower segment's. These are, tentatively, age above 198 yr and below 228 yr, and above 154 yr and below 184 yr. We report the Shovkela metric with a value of 26.3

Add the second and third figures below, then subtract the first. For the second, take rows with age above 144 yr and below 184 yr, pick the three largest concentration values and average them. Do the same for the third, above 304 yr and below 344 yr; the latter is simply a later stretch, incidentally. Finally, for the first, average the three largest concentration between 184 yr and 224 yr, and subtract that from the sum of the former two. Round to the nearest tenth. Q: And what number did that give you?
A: 34.1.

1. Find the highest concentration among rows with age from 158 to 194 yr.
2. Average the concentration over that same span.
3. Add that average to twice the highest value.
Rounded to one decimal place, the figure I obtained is 81.1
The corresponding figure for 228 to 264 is 87.0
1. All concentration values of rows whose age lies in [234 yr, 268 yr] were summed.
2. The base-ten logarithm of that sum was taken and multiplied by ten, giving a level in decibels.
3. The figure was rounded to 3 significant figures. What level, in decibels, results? 23.0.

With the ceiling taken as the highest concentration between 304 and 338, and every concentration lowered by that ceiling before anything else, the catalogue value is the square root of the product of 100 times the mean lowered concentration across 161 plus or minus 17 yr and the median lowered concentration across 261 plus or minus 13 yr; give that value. 67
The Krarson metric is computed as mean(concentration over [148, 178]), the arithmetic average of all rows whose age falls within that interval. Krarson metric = 26.2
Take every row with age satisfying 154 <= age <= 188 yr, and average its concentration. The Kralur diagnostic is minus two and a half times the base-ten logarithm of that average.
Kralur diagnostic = -3.55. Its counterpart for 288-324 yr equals -3.68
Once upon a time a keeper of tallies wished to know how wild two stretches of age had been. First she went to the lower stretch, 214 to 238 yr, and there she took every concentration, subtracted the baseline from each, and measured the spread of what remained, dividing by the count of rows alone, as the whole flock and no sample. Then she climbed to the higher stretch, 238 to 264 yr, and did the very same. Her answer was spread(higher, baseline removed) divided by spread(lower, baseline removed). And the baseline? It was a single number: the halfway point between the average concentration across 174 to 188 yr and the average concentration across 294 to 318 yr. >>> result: 0.5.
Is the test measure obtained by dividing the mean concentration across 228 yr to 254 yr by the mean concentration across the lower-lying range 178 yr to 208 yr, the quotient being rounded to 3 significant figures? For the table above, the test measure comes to 1.06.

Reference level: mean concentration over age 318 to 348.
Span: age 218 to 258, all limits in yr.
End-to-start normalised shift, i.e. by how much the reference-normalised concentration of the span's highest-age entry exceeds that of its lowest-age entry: 0.10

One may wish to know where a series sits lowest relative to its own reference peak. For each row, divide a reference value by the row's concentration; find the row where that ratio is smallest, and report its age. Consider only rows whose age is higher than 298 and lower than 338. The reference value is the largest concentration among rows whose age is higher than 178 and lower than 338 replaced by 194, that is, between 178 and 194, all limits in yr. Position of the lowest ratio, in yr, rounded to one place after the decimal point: 336.0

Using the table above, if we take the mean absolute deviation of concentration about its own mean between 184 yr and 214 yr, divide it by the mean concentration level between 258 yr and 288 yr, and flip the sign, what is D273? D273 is -0.013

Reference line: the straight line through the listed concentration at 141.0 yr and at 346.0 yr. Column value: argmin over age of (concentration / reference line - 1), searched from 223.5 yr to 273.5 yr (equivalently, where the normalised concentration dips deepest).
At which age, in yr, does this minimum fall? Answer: 226.0 yr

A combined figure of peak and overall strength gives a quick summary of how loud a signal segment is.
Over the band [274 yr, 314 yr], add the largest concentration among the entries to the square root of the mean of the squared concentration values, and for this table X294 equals 60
